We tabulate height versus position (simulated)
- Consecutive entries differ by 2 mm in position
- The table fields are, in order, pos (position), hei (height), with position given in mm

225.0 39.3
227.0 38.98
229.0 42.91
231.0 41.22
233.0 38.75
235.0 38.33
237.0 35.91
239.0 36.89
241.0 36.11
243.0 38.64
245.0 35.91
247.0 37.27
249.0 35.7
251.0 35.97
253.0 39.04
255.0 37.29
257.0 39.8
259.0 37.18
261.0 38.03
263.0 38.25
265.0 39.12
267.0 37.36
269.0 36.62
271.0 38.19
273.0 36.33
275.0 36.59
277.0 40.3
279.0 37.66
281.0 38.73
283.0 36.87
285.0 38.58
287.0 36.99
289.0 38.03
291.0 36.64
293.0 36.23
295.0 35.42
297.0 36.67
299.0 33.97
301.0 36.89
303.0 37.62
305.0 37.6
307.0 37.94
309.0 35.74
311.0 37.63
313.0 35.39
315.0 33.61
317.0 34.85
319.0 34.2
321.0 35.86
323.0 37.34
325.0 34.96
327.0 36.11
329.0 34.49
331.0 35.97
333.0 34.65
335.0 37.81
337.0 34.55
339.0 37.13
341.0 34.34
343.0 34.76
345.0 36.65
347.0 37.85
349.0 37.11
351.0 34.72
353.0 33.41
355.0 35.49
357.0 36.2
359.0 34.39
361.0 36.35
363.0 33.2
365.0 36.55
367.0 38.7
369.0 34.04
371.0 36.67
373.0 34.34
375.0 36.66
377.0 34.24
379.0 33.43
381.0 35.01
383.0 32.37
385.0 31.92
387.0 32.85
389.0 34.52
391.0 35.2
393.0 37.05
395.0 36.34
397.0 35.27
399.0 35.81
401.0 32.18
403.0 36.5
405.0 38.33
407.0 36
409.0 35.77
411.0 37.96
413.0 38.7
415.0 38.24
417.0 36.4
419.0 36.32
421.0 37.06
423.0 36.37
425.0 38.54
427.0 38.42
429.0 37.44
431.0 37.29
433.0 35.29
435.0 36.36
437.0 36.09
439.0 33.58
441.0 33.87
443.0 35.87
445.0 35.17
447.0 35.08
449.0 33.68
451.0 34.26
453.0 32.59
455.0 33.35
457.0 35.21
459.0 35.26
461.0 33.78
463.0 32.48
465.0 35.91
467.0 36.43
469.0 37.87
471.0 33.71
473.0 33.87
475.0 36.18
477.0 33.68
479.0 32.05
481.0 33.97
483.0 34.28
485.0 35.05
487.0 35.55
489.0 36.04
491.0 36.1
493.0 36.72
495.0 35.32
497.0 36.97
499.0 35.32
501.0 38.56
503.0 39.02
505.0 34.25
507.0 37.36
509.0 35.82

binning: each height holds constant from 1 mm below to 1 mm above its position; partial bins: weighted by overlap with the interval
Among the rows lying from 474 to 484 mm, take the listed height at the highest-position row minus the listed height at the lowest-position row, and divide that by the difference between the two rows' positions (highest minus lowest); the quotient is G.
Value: -0.24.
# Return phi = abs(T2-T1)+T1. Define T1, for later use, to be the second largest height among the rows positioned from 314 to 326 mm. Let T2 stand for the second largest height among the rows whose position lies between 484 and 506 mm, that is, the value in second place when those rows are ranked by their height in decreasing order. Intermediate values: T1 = 35.86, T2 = 38.56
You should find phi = 38.6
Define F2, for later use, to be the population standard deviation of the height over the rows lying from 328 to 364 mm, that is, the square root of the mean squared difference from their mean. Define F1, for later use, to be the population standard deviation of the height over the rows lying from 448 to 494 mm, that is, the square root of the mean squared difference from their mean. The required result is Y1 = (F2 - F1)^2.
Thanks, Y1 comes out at 0.01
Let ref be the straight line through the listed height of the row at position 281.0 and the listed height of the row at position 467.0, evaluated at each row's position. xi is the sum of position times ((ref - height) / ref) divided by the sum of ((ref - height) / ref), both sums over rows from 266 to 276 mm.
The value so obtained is 271.3 mm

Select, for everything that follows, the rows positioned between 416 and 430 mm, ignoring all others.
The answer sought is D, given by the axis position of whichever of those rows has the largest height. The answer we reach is 425.0 mm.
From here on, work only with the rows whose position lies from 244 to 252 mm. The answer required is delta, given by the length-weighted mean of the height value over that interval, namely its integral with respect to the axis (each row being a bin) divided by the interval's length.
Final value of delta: 36.2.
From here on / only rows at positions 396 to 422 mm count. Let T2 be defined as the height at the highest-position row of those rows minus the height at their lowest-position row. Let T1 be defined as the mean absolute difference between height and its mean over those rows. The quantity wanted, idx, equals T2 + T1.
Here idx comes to 3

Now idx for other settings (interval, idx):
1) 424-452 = -3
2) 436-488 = 1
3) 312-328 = 2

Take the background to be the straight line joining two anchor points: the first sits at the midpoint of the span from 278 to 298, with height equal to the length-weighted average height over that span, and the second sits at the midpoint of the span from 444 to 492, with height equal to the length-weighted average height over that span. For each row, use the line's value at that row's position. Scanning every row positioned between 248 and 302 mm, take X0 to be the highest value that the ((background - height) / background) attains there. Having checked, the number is 0.083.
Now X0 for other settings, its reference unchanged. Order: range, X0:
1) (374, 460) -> 0.109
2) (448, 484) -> 0.071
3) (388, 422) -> 0.096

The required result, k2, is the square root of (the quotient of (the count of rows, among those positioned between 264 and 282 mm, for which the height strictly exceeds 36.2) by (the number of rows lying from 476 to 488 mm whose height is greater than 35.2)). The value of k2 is 3.0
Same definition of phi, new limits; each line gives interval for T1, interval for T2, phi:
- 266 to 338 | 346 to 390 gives 39.6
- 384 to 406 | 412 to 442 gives 38.5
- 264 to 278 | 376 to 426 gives 39.7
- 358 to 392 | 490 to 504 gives 38.6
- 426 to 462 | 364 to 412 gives 38.3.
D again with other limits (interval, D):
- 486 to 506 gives 503.0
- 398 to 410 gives 405.0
